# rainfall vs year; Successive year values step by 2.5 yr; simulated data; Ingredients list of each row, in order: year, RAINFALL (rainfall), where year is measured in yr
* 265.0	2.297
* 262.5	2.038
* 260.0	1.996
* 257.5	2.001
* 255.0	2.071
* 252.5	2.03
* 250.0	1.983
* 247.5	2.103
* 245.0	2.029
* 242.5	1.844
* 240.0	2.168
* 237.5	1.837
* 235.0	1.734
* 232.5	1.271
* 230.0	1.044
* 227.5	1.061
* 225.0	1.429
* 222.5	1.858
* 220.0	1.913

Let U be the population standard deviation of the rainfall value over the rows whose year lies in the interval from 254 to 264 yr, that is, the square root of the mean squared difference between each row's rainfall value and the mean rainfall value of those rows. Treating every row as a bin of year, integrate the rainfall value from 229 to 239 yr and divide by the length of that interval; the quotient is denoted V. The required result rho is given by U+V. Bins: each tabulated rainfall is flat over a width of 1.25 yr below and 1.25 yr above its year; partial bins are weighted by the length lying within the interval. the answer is 1.53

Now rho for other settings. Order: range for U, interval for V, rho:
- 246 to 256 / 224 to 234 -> 1.25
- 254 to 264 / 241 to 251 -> 2.02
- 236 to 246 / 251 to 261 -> 2.16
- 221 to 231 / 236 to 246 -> 2.29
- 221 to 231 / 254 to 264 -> 2.36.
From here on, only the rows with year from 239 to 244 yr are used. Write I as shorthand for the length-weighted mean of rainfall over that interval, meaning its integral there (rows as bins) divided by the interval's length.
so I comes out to 2.00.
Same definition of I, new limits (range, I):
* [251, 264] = 2.03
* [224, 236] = 1.30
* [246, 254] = 2.04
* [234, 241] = 1.91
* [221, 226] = 1.67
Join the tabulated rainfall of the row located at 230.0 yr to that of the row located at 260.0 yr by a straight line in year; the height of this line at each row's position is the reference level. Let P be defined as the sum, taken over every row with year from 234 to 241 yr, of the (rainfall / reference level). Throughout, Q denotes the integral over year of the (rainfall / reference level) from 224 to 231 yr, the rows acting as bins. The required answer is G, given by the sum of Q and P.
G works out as 13.1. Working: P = 4.5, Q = 8.6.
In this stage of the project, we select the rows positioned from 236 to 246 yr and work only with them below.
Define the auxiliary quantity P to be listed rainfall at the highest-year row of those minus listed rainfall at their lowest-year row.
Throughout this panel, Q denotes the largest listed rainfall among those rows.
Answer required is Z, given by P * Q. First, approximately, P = 0.2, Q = 2.168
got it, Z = 0.42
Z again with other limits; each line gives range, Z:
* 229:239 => 1.46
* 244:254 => 0.00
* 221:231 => -1.51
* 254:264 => -0.07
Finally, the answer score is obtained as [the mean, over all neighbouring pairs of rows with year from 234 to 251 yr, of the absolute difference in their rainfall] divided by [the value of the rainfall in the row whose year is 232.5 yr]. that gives 0.149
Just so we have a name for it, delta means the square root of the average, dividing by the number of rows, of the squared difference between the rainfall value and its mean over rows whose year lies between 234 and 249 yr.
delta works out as 0.16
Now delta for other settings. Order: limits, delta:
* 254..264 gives 0.03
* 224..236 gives 0.26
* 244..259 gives 0.04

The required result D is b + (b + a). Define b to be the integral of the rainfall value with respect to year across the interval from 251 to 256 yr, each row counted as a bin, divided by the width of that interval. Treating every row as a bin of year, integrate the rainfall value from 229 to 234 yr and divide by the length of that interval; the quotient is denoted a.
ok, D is 5.3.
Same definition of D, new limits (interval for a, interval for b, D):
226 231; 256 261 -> 5.1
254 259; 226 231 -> 4.2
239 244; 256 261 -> 6.0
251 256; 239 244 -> 6.0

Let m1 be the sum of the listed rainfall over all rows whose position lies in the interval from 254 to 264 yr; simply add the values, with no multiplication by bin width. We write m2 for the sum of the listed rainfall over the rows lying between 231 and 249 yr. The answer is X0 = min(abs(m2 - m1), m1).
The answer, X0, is 5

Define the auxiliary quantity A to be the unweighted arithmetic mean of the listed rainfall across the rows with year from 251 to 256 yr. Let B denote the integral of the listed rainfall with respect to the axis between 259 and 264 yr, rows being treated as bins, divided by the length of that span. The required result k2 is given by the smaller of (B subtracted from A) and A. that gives 0.02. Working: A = 2.05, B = 2.03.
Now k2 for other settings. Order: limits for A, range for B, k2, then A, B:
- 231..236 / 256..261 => -0.50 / 1.50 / 2.00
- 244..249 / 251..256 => 0.02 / 2.07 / 2.05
